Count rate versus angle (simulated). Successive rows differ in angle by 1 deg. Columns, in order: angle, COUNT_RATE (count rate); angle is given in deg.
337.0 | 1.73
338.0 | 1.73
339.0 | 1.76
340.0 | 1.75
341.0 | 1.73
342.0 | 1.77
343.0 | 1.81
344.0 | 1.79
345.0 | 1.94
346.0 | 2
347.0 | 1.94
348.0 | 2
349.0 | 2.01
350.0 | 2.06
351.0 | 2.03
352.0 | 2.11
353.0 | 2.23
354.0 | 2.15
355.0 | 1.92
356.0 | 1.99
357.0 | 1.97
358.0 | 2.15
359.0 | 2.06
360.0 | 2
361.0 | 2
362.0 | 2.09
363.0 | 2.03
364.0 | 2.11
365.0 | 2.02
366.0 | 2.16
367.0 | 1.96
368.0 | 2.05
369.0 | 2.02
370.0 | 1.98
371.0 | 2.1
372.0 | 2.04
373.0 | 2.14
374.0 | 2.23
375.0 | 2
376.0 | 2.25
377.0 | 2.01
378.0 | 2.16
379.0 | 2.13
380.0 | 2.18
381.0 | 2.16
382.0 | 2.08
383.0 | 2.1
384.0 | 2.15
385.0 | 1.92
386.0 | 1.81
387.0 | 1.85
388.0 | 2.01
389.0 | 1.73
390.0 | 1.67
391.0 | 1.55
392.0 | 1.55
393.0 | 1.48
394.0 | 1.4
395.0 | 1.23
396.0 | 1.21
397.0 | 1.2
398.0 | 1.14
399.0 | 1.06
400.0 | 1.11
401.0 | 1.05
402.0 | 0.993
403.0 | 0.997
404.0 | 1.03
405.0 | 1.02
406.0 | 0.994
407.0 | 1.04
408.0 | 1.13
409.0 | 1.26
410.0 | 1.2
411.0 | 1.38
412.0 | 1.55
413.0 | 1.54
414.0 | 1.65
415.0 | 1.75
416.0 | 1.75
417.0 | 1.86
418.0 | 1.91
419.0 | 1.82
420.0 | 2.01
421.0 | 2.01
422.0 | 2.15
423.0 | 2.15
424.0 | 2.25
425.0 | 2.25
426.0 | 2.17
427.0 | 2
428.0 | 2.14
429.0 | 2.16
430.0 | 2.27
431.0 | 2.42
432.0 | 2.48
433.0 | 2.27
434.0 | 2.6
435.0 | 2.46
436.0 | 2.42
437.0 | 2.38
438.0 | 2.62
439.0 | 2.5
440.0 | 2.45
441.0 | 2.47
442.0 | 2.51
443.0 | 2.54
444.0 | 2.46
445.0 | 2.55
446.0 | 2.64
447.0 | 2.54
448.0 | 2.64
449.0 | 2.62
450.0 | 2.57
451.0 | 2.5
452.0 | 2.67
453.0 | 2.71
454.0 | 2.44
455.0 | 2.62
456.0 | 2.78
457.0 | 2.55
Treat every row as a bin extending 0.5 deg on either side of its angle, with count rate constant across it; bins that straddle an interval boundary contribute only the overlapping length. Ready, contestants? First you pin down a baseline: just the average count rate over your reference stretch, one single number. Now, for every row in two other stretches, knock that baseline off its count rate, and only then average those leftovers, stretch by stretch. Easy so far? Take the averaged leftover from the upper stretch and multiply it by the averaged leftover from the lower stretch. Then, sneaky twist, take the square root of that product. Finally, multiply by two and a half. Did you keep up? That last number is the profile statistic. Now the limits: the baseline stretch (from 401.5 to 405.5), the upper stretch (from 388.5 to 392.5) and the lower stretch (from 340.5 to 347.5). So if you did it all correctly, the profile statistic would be 1.80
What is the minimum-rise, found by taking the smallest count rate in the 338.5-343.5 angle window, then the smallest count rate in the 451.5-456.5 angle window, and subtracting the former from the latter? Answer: 0.7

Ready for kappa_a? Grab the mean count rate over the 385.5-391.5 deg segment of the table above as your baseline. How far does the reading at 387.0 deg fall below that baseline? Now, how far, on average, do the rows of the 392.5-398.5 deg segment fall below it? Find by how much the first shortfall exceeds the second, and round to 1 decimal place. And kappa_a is -0.6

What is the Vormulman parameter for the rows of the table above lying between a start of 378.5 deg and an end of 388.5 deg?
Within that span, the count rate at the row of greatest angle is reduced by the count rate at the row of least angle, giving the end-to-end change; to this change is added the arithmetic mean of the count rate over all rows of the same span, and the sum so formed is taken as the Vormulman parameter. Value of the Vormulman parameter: 1.9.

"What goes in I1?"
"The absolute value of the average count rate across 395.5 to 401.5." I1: 1.1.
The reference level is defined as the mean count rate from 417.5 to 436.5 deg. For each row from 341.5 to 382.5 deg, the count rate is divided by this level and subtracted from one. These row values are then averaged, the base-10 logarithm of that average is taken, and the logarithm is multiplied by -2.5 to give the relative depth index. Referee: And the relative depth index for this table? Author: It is 2.8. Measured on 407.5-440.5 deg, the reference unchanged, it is 2.7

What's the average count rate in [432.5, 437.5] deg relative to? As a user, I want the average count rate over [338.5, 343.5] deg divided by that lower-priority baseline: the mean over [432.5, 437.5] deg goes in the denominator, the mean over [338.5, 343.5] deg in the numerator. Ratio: 0.73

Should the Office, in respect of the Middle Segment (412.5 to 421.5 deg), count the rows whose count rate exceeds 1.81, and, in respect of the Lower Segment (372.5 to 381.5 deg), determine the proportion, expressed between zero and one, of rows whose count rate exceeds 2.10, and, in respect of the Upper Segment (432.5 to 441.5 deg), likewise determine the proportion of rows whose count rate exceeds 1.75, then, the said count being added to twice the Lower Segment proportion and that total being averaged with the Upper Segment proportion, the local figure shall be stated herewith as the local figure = 3.78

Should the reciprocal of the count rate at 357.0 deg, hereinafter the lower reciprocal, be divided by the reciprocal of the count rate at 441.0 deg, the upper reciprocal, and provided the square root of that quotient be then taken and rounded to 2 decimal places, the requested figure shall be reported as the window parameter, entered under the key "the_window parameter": 1.12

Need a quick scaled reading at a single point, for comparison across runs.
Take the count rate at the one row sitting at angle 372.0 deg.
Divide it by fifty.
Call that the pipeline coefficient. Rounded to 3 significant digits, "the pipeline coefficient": 0.0408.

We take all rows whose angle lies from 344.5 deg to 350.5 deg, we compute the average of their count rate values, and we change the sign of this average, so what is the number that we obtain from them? -2.0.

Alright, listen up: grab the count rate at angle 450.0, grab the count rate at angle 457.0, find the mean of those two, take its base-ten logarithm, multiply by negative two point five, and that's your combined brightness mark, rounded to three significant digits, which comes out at -1.02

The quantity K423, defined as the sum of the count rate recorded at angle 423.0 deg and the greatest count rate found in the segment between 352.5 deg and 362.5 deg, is 4.38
